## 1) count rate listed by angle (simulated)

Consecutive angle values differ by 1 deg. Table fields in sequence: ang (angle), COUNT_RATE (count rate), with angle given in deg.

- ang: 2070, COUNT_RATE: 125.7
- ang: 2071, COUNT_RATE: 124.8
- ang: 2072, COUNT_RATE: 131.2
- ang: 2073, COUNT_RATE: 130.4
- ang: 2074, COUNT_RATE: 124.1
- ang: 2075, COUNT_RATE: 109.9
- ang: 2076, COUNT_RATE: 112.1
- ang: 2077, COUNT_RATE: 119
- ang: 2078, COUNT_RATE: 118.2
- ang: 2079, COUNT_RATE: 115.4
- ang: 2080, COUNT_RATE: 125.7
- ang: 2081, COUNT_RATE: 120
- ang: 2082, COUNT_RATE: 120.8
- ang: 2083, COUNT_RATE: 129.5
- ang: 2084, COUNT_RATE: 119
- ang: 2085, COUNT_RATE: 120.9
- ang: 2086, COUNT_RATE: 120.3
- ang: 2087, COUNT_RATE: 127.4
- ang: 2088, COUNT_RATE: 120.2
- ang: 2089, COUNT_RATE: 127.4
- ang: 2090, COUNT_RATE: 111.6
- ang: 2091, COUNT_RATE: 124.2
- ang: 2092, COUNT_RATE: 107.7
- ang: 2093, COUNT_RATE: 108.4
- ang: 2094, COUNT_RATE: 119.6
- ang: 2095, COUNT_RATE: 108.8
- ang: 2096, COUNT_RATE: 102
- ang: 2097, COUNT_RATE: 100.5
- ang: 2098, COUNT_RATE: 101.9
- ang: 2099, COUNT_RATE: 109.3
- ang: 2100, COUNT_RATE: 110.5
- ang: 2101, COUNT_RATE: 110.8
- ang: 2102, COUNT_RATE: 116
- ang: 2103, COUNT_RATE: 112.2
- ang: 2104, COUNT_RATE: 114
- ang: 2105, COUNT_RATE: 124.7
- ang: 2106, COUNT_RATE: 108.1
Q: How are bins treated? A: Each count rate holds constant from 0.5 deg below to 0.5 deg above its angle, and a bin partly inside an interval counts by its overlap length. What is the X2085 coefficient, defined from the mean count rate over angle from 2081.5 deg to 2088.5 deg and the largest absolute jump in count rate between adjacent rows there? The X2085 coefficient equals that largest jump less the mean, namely -112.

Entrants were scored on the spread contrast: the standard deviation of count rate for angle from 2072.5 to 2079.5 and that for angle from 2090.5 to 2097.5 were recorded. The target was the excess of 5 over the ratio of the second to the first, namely 3.8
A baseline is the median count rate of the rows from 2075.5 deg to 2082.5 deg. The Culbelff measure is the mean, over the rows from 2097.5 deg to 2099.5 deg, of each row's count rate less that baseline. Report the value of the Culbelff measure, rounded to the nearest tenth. -13.4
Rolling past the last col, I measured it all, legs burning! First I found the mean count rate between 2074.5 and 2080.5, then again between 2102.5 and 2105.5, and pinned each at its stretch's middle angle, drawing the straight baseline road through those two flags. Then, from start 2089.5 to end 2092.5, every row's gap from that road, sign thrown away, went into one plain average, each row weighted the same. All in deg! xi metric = 7.2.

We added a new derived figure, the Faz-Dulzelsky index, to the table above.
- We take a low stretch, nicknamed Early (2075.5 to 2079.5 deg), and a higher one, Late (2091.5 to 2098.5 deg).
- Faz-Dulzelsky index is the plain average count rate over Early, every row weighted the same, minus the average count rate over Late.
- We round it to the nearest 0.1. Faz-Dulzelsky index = 9.2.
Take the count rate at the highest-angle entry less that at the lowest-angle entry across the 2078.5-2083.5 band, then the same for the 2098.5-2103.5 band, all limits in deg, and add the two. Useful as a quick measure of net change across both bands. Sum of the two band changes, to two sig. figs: 17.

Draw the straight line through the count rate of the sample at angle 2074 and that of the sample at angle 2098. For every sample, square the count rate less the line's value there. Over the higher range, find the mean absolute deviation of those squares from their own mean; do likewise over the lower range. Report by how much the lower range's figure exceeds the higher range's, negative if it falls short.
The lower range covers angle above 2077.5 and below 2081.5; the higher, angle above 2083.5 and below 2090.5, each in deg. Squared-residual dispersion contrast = -75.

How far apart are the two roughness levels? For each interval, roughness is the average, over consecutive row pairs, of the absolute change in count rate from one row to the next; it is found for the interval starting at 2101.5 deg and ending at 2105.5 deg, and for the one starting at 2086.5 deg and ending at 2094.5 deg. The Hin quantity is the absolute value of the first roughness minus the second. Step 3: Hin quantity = 4.7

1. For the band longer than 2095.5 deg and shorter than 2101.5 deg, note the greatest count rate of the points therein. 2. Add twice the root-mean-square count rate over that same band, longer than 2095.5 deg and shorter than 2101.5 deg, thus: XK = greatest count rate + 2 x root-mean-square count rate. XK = 323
